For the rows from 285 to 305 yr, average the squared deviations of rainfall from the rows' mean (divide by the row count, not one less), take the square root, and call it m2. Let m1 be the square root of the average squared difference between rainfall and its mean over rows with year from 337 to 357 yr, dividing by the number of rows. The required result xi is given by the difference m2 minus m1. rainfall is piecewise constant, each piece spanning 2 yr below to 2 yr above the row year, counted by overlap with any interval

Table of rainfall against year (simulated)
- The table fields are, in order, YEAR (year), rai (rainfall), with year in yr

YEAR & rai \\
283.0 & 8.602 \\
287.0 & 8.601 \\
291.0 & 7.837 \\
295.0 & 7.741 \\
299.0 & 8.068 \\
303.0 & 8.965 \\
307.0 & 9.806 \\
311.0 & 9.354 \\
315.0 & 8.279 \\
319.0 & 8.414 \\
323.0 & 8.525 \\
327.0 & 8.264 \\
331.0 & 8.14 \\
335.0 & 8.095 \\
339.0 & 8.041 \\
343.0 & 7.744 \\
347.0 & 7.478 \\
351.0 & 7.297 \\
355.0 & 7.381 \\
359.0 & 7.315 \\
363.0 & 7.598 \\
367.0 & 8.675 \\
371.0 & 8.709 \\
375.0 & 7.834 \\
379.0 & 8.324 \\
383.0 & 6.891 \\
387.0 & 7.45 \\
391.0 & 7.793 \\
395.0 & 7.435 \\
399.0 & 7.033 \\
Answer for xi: 0.20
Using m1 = 0.3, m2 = 0.47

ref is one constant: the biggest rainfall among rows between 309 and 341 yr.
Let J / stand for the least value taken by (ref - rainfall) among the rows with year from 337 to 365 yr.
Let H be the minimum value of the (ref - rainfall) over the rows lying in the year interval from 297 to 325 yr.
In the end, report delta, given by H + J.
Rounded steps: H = -0.5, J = 1.3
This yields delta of 0.9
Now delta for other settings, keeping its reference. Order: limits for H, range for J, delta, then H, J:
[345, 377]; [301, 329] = 0.2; 0.6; -0.5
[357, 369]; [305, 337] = 0.2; 0.7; -0.5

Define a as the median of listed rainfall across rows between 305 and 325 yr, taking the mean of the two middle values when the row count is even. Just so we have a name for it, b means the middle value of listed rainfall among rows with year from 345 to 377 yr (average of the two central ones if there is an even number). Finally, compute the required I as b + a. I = 16.1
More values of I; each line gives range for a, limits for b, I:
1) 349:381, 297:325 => 16.2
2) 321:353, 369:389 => 15.9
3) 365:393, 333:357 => 15.4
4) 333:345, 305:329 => 16.5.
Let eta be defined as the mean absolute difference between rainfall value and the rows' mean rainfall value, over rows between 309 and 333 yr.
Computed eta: 0.3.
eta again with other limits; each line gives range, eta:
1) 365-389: 0.6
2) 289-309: 0.7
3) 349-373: 0.6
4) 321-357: 0.4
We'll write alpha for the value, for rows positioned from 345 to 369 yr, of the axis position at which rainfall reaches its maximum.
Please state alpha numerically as 367.0 yr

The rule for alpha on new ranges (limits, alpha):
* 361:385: 371.0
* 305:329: 307.0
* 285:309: 307.0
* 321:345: 323.0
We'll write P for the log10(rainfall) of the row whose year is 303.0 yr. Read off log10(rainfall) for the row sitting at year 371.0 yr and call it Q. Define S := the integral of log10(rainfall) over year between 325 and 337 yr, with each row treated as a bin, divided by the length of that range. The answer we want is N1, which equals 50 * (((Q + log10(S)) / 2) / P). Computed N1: 23.6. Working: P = 0.95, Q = 0.94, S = 0.912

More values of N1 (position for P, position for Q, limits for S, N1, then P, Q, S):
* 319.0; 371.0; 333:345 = 24.2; 0.93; 0.94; 0.901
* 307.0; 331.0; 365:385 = 21.9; 0.99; 0.91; 0.906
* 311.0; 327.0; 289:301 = 22.4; 0.97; 0.92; 0.897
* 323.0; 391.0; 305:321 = 23.4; 0.93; 0.89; 0.951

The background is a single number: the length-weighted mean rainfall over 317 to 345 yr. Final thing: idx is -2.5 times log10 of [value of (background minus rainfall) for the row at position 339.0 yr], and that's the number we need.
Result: 2.18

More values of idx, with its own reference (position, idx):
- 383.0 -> -0.27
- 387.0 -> 0.35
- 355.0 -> 0.25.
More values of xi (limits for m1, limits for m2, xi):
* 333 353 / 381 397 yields 0.01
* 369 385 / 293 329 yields -0.06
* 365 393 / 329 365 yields -0.29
